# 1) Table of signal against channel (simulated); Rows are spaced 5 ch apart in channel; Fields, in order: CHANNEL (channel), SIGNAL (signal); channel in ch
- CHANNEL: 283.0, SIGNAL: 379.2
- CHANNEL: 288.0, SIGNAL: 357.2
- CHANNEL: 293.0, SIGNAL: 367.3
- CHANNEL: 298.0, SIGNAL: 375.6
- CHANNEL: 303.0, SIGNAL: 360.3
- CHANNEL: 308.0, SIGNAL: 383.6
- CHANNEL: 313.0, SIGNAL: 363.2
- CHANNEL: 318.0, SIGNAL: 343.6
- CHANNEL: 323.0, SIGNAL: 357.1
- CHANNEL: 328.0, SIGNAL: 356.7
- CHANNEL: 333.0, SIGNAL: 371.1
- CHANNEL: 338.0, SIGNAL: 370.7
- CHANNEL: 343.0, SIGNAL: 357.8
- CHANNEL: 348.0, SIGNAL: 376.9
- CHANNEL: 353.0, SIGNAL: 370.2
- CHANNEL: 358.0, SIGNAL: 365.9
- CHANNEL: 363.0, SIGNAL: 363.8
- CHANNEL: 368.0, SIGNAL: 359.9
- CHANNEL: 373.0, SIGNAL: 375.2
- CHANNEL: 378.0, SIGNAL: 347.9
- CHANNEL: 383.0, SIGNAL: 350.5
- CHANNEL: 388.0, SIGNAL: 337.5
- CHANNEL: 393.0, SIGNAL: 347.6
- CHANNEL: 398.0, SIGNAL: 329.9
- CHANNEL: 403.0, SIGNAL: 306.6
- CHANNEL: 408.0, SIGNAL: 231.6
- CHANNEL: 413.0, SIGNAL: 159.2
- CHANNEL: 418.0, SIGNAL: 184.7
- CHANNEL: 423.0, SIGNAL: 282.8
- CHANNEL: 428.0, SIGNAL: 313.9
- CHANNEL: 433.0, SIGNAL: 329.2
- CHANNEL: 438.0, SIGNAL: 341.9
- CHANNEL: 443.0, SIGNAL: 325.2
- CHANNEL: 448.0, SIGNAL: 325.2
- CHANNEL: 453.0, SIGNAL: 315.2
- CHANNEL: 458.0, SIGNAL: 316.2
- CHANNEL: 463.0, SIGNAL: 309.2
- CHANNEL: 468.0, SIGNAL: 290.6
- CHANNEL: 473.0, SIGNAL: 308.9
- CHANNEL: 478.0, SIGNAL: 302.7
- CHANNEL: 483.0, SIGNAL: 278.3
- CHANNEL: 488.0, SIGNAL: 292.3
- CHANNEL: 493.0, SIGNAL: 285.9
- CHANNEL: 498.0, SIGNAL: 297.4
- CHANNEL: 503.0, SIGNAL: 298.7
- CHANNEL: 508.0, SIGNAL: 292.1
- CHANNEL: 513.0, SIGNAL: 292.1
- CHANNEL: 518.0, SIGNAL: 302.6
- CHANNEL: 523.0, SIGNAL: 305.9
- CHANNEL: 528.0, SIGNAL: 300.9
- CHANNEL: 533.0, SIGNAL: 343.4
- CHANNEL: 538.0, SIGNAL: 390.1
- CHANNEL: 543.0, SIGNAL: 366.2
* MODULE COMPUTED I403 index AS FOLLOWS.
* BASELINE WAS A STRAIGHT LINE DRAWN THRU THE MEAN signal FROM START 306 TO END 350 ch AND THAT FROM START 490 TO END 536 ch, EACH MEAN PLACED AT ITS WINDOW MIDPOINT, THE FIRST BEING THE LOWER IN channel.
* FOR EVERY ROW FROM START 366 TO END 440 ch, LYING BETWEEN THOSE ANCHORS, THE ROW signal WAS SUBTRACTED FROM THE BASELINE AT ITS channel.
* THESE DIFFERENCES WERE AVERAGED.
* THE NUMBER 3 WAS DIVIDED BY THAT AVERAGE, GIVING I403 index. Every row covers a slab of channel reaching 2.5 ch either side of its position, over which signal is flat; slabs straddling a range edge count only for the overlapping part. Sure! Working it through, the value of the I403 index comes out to 0.09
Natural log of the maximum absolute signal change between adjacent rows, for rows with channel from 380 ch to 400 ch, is 2.9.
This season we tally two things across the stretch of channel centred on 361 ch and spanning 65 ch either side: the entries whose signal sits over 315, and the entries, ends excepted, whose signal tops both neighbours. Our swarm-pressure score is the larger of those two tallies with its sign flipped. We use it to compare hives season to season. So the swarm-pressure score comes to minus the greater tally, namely -21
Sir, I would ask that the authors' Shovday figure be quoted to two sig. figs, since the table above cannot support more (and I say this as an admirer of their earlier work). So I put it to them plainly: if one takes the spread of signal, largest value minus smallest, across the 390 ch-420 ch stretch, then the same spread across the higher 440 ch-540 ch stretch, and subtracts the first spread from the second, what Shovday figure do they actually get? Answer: -77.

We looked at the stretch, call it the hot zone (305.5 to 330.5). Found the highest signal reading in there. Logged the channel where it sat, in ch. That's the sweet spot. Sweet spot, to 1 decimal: 308.0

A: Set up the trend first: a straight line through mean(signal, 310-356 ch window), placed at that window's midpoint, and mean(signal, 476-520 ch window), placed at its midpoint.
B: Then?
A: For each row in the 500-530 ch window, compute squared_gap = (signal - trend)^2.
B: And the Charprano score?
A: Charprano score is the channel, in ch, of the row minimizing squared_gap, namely 508.0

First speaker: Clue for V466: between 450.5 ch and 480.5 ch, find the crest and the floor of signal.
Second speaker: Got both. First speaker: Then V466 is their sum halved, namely 303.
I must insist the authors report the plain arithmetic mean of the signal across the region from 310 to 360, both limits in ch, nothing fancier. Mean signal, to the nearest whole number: 363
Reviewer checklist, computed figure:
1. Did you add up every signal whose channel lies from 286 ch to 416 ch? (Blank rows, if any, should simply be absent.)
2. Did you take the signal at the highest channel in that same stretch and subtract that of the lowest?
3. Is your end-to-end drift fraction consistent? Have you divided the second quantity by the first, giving -0.022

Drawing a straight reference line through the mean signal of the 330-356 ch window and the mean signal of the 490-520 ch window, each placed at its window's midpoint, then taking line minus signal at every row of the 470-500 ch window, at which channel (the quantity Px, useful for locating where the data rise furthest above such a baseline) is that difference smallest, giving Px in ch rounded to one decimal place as 473.0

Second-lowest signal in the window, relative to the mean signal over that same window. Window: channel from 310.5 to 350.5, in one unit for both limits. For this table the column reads 0.985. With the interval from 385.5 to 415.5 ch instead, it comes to 0.811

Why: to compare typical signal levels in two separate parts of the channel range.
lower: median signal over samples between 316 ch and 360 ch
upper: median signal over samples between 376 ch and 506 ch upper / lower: 0.84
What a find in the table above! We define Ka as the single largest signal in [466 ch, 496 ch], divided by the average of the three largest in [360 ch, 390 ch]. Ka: 0.84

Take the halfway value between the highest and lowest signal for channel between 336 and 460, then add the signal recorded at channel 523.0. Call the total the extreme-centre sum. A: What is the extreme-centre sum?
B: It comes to 574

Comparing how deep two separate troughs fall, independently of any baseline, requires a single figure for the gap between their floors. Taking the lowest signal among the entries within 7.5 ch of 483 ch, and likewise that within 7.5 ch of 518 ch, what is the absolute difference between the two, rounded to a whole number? 14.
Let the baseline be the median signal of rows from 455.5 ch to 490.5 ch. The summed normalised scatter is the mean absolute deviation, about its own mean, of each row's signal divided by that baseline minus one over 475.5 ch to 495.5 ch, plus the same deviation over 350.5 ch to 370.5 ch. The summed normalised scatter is 0.036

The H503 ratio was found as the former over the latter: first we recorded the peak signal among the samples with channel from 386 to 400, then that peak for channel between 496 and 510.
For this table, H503 1.16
